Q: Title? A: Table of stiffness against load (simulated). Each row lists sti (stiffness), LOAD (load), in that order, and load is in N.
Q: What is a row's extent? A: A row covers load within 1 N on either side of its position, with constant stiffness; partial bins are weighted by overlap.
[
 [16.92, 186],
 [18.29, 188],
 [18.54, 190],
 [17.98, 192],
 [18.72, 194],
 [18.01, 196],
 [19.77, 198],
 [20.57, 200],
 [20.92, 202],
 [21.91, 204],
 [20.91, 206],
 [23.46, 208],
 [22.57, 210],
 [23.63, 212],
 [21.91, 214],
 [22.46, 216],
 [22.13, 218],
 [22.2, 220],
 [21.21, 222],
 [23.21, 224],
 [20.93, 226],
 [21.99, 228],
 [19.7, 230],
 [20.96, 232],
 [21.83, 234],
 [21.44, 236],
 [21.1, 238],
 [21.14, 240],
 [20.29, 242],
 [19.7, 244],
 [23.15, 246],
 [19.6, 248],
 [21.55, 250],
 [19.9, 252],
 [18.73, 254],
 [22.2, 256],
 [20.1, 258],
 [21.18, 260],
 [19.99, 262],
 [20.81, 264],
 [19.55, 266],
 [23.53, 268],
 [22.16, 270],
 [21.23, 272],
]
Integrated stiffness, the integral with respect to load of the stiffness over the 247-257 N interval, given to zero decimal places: 204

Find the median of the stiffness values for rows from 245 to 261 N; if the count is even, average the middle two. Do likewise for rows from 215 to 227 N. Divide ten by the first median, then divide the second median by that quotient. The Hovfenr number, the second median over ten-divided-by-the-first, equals 45.7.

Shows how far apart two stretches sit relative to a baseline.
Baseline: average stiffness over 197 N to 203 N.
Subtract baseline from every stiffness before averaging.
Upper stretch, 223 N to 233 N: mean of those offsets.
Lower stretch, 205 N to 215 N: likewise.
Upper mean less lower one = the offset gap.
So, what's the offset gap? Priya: -1.1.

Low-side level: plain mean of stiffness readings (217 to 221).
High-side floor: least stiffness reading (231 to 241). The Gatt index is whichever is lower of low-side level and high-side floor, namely 21.0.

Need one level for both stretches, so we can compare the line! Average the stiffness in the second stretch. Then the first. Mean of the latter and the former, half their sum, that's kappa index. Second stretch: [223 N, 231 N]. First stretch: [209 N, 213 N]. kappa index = 22.3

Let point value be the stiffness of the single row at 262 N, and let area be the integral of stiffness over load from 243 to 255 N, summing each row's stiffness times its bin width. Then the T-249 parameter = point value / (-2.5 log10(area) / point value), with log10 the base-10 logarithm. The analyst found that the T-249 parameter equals -67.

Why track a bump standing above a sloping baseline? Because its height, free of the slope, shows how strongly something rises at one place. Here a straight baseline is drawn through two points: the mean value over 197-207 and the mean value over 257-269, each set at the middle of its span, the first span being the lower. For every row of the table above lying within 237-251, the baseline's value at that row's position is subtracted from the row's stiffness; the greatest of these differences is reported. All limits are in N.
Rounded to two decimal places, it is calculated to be 2.30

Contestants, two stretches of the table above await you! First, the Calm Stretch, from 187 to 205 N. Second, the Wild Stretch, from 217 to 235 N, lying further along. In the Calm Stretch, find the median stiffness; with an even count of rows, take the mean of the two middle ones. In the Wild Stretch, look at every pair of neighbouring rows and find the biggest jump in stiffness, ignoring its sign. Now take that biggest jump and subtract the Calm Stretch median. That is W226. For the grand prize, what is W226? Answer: -16.4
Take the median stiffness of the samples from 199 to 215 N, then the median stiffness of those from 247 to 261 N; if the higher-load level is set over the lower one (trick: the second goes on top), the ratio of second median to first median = 0.92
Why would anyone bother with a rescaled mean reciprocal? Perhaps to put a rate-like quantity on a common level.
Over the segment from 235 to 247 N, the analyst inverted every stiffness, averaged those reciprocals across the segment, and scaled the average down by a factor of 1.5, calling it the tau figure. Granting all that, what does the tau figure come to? 0.0316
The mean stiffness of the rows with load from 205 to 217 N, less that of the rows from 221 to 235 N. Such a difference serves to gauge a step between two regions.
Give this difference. 1.1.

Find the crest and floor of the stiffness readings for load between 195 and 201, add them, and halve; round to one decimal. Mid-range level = 19.3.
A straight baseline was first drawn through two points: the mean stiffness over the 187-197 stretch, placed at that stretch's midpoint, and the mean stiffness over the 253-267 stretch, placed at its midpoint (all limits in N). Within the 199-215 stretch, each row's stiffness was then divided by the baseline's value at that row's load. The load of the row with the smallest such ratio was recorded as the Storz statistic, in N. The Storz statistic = 200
